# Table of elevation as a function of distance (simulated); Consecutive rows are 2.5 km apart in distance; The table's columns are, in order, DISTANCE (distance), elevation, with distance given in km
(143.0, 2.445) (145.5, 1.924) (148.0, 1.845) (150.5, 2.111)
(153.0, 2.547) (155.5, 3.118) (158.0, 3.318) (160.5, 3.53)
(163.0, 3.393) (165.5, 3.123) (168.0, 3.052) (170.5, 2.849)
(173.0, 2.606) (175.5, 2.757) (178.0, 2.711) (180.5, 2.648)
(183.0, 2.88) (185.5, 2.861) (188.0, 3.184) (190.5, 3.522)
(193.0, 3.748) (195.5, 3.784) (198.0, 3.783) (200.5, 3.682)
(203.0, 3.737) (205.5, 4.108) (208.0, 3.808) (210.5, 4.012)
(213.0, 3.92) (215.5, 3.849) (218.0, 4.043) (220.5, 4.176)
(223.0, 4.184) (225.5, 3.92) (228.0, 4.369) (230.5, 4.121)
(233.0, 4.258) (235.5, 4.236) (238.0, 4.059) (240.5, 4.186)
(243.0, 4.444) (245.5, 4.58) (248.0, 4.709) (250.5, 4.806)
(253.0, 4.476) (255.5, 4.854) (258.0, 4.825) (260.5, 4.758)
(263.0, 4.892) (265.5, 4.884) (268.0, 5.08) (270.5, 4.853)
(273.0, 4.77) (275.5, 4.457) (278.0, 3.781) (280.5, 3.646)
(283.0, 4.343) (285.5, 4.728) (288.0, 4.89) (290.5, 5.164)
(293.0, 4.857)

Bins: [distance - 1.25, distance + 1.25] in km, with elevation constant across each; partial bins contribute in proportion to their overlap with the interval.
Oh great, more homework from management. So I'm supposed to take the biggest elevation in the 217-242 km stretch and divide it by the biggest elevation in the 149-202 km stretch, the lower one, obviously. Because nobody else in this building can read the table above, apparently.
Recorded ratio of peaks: 1.15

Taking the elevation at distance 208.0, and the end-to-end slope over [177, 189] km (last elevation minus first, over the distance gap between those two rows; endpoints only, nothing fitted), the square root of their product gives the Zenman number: 0.42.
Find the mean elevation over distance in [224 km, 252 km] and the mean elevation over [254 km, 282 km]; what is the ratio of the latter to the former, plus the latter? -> 5.68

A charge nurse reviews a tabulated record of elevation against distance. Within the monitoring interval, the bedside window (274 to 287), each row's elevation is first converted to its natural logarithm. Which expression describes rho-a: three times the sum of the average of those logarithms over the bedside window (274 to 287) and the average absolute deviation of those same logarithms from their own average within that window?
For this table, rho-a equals 4.6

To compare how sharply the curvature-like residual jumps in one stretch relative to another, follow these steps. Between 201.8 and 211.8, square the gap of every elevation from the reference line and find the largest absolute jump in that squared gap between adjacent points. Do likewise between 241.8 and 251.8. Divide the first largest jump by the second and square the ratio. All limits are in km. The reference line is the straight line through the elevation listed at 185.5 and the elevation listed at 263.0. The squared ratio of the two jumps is 304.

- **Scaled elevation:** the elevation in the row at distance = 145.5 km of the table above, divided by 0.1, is 19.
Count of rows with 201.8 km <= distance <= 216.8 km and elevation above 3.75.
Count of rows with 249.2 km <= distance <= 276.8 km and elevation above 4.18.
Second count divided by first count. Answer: 2.20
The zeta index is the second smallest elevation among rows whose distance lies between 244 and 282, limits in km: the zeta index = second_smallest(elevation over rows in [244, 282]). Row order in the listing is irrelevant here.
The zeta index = 3.781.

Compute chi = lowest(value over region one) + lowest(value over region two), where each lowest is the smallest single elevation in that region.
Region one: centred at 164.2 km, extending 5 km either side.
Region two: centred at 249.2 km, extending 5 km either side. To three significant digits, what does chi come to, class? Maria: 7.53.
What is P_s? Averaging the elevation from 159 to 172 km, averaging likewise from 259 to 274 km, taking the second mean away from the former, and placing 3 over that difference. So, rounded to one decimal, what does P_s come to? -1.8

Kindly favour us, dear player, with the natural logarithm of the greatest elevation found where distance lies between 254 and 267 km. 1.59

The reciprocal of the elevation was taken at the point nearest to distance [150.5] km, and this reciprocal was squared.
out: 0.224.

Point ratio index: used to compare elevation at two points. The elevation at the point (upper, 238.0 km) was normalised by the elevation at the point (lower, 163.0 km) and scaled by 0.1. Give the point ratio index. 0.120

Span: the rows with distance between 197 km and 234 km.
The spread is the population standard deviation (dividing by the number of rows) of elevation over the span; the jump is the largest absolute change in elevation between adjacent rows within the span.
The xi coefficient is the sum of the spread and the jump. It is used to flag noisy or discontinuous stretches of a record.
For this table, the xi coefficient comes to 0.65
